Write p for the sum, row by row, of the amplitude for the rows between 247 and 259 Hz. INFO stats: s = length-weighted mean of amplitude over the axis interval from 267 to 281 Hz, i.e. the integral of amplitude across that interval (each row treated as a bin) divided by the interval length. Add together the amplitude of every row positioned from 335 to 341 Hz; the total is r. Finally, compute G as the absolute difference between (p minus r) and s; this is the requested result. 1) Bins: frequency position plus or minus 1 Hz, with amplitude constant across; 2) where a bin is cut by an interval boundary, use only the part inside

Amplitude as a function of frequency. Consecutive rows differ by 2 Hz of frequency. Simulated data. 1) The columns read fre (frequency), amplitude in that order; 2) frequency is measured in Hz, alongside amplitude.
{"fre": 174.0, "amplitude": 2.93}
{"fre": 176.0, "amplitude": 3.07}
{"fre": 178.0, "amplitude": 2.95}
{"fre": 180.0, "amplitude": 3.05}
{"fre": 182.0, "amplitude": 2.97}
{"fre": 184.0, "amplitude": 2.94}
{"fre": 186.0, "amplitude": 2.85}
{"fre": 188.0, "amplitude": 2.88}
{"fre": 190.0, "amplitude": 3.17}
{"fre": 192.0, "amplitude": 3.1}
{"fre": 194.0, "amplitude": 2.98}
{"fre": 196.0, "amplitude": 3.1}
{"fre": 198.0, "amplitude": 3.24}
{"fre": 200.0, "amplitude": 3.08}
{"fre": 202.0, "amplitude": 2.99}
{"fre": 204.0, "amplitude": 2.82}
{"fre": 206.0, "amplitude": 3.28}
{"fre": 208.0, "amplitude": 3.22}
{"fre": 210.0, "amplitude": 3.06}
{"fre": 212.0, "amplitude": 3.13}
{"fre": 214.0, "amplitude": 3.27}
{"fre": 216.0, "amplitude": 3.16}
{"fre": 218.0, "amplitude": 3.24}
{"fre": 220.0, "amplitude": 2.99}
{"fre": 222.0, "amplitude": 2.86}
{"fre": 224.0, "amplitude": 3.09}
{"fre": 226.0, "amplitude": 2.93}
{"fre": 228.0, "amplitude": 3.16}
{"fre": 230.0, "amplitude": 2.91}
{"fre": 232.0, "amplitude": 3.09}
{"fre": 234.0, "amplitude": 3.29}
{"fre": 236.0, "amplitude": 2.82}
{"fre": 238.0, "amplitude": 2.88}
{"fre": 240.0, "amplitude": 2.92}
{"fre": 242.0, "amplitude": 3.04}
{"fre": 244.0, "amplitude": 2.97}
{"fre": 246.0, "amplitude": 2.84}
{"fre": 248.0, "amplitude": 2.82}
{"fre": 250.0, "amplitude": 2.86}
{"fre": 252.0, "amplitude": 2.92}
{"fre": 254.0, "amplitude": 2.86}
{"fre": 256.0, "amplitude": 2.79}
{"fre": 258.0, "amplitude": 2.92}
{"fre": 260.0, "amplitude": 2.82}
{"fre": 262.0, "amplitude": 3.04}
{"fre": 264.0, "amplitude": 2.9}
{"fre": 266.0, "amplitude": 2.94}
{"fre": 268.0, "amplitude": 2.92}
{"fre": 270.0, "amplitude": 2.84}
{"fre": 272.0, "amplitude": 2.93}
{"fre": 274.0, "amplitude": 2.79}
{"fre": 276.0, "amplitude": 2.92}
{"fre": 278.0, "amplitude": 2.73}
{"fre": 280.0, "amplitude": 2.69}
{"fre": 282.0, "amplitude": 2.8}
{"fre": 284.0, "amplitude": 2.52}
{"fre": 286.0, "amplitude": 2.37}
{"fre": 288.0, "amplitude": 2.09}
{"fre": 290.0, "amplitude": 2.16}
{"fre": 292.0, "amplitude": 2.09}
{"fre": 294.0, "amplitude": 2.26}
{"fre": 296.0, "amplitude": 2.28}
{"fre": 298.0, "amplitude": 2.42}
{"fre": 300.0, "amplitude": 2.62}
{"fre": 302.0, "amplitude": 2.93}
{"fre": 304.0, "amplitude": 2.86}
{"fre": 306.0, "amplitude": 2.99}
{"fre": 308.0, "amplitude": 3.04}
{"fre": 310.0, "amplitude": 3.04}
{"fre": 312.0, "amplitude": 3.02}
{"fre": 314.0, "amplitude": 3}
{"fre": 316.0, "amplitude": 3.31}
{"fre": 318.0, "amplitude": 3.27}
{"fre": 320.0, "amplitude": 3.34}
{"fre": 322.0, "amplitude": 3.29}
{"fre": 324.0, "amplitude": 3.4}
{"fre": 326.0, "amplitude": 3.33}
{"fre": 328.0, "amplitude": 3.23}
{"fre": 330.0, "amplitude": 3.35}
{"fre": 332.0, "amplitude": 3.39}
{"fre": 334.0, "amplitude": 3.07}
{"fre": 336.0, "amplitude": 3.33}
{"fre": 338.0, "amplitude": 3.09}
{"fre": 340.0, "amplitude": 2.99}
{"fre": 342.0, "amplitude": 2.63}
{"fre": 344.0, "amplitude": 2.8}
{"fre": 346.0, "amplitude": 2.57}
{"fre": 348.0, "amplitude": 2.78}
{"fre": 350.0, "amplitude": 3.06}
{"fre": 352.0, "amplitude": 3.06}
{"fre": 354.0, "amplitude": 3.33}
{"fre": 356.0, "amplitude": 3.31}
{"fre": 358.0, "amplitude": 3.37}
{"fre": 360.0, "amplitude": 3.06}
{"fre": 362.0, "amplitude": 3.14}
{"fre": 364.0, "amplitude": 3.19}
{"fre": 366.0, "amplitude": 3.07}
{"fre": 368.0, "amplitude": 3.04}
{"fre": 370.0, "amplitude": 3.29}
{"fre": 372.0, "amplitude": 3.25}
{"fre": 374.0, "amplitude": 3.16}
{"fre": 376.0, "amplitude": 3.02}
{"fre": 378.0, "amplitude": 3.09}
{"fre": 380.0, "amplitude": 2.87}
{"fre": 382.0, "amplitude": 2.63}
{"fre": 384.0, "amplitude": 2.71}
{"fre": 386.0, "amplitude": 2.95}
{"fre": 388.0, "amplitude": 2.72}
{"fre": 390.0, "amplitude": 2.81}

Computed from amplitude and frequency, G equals 5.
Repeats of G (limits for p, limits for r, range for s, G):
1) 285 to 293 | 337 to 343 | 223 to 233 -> 3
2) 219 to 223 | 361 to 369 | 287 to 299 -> 9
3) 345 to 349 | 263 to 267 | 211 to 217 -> 4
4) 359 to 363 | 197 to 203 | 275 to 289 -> 6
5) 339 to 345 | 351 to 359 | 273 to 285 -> 7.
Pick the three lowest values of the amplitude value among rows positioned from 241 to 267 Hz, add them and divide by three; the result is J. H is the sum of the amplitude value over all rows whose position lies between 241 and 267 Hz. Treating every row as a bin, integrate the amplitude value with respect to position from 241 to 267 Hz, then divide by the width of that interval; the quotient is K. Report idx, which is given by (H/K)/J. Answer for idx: 5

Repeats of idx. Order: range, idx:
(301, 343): 7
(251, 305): 13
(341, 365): 5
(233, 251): 3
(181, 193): 2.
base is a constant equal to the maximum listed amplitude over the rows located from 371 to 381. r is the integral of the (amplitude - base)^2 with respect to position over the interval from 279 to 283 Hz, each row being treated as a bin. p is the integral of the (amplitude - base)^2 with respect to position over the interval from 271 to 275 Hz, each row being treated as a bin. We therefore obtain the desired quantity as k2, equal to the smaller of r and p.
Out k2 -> 0.6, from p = 0.6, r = 1.0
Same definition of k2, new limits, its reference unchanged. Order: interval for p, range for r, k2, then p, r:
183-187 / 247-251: 0.5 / 0.5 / 0.7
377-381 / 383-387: 0.3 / 0.3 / 0.8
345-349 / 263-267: 0.4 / 1.4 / 0.4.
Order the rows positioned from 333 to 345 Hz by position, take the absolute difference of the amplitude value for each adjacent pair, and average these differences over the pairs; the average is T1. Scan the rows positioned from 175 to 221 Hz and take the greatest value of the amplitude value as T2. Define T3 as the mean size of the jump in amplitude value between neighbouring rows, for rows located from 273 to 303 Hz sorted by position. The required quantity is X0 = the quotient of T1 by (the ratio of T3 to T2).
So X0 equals 4.8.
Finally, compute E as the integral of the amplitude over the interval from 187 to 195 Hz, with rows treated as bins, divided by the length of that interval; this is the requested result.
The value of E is 3.03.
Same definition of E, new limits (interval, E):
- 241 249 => 2.92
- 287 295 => 2.15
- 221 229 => 3.01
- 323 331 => 3.33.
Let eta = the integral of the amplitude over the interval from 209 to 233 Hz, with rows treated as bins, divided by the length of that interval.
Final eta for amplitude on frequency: 3.07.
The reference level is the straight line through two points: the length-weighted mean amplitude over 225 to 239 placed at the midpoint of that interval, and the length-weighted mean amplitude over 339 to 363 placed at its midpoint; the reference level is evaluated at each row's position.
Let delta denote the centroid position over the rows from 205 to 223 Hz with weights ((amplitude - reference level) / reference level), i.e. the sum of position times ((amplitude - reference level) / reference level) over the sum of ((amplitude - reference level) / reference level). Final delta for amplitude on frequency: 210.4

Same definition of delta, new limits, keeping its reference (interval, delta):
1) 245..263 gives 252.7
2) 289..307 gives 294.7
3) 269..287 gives 280.7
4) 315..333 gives 324.3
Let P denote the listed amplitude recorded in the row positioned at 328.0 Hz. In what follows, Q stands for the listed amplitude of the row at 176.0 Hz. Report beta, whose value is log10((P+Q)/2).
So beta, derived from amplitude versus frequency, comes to 0.50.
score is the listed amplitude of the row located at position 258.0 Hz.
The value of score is 2.92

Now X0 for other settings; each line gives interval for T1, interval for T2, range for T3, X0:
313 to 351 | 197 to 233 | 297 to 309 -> 3.7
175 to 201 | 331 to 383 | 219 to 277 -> 3.0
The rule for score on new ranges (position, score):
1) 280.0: 2.69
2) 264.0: 2.9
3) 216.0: 3.16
